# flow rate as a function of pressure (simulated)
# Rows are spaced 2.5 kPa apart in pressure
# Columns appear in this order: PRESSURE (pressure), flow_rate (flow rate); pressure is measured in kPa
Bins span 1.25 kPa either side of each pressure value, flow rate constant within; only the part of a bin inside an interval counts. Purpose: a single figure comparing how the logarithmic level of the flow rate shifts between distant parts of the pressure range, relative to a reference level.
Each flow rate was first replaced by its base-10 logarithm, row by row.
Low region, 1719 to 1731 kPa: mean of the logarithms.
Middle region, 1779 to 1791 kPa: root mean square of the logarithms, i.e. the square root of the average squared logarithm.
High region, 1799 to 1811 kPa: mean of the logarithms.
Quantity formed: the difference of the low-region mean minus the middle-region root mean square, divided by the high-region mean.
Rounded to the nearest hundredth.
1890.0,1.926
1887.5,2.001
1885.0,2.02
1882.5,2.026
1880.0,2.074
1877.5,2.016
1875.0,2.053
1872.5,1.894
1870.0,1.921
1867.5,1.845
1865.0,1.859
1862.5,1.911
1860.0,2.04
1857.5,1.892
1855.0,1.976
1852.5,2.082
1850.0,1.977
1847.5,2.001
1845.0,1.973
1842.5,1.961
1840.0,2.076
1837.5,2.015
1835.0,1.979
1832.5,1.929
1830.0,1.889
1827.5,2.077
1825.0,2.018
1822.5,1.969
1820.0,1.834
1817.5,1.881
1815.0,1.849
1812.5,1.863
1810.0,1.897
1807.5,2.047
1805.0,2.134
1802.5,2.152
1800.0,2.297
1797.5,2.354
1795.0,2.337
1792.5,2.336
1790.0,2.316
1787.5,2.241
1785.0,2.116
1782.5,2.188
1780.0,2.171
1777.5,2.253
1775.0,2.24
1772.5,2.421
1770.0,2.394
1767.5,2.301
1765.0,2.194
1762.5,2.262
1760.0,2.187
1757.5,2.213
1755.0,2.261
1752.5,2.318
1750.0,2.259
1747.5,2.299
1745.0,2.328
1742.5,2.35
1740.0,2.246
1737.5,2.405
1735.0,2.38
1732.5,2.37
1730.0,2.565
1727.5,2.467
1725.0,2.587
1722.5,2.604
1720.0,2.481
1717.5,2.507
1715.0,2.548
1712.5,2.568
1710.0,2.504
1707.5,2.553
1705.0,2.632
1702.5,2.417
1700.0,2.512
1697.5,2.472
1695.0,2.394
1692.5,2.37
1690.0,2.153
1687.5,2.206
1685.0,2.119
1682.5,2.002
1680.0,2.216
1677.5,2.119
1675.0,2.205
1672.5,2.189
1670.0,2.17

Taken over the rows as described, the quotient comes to 0.19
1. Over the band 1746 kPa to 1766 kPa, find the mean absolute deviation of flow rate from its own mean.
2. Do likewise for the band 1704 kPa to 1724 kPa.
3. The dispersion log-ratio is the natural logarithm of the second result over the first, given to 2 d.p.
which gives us 0.03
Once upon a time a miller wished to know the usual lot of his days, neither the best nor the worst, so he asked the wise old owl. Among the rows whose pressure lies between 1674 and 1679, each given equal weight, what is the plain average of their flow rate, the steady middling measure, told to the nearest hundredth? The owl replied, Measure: 2.16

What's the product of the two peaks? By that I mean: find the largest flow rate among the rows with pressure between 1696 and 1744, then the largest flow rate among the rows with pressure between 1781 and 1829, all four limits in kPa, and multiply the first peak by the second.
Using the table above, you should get 6.2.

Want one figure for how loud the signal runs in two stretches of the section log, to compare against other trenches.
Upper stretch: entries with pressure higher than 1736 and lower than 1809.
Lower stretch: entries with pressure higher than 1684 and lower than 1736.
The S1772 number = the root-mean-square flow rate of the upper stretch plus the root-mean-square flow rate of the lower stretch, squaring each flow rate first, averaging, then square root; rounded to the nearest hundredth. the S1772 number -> 4.72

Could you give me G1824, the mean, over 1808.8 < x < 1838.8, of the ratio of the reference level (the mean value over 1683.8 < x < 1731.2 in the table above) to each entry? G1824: 1.27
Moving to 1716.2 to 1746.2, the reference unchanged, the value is 1.01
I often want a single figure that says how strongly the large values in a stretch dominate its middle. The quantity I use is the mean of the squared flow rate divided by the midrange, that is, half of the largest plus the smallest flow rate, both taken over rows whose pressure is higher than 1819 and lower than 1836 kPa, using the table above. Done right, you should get 2.0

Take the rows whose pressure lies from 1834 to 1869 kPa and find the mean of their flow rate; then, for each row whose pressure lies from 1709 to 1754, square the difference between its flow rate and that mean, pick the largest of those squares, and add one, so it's 1.40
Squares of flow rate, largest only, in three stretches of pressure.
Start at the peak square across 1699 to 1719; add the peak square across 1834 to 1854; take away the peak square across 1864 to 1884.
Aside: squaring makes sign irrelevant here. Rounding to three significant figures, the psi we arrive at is 6.96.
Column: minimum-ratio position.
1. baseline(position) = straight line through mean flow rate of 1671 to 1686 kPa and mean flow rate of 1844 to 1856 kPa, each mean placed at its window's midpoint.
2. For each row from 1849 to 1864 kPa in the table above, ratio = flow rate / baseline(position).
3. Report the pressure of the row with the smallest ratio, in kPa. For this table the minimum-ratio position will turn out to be 1857.5 kPa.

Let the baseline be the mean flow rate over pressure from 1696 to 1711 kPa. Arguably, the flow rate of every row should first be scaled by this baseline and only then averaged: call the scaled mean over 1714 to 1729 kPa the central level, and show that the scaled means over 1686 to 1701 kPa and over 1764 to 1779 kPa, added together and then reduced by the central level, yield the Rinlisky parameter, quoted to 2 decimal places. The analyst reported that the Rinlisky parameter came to 0.84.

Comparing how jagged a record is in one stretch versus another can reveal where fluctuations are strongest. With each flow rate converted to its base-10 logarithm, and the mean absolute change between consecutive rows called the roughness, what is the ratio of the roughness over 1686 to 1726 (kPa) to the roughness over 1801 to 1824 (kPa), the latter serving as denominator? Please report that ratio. 0.94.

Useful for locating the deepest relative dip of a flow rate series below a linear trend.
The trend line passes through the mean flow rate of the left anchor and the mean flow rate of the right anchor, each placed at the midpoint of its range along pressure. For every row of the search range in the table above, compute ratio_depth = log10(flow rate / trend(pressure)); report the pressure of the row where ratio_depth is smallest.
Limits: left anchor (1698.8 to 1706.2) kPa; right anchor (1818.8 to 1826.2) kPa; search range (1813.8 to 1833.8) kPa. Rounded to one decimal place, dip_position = 1815.0 kPa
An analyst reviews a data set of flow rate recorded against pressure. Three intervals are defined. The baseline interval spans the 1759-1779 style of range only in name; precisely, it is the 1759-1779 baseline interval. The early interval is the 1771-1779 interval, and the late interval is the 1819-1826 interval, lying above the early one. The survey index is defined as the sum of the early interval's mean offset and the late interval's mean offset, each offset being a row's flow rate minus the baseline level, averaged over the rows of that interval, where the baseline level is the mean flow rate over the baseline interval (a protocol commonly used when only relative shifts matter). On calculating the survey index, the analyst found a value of -0.3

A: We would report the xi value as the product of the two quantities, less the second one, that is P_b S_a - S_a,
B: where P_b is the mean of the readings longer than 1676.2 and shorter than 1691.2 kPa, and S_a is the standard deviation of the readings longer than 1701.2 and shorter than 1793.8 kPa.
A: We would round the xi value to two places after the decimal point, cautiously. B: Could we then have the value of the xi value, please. 0.16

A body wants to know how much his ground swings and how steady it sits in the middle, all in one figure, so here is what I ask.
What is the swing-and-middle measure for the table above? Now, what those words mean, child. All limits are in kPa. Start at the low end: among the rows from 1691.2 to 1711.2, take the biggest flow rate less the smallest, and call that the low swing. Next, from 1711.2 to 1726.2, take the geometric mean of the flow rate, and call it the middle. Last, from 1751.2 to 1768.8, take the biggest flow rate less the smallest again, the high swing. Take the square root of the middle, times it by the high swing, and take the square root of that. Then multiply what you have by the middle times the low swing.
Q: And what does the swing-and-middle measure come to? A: 0.31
